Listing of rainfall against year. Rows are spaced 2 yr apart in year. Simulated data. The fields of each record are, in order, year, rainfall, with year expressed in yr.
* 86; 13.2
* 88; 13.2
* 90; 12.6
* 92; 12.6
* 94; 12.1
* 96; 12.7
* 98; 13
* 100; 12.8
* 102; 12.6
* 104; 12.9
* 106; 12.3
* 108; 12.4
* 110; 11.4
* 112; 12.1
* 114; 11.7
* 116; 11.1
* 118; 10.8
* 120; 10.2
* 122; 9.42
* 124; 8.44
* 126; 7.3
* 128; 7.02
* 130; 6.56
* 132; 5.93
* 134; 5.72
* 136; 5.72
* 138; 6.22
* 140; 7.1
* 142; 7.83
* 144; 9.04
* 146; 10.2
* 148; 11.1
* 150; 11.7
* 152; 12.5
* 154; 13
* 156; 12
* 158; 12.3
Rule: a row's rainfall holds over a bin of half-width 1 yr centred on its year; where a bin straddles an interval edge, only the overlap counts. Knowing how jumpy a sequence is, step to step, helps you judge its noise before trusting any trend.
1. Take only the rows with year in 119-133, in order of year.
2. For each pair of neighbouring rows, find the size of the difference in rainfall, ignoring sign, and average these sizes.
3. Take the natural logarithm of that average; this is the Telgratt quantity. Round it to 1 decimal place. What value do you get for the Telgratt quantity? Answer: -0.3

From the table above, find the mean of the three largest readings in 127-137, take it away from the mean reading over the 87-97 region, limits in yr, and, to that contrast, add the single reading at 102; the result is 19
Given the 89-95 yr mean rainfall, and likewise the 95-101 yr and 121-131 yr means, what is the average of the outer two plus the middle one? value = 22.9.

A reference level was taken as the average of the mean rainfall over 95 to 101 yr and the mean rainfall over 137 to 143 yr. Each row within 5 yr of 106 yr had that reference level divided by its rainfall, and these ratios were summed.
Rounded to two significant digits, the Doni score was 4.0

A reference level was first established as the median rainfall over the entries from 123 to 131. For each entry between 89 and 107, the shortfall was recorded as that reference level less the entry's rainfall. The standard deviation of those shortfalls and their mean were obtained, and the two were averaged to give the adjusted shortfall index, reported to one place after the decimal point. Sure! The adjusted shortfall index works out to -2.6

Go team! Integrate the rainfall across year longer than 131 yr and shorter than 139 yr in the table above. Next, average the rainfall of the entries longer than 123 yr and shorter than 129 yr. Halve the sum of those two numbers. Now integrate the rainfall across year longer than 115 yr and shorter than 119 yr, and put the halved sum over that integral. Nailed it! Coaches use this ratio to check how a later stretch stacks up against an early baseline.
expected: 0.63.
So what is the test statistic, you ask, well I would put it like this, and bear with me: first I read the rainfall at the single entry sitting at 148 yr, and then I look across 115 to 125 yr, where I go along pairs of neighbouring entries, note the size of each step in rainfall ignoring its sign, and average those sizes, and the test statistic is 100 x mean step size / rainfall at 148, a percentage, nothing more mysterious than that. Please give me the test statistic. 6.0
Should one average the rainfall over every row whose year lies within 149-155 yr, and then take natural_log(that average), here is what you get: 2.5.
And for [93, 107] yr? 2.5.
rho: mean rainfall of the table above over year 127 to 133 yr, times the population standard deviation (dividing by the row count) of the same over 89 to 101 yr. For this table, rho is 1.8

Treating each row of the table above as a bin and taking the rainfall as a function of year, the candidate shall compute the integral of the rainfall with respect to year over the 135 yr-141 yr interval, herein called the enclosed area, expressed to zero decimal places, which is 38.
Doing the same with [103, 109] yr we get 75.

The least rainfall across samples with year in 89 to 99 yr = 12.1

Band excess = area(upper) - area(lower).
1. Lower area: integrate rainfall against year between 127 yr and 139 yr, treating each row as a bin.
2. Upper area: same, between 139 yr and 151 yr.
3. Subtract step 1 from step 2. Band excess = 40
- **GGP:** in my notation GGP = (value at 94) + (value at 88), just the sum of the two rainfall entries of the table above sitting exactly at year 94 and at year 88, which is 25.3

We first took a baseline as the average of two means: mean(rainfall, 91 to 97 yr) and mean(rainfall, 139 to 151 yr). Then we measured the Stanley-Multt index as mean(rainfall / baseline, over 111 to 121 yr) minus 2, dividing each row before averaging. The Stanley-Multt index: -0.98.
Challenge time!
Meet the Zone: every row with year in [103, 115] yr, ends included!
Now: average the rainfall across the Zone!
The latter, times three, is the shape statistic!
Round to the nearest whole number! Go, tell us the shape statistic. 36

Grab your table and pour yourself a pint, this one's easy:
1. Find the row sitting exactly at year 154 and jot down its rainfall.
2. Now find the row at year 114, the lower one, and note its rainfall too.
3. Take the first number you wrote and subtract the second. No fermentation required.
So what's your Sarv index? 1.3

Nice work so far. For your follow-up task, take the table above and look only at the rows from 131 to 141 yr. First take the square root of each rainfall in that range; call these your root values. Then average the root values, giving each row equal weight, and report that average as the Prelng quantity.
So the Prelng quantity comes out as 2.5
